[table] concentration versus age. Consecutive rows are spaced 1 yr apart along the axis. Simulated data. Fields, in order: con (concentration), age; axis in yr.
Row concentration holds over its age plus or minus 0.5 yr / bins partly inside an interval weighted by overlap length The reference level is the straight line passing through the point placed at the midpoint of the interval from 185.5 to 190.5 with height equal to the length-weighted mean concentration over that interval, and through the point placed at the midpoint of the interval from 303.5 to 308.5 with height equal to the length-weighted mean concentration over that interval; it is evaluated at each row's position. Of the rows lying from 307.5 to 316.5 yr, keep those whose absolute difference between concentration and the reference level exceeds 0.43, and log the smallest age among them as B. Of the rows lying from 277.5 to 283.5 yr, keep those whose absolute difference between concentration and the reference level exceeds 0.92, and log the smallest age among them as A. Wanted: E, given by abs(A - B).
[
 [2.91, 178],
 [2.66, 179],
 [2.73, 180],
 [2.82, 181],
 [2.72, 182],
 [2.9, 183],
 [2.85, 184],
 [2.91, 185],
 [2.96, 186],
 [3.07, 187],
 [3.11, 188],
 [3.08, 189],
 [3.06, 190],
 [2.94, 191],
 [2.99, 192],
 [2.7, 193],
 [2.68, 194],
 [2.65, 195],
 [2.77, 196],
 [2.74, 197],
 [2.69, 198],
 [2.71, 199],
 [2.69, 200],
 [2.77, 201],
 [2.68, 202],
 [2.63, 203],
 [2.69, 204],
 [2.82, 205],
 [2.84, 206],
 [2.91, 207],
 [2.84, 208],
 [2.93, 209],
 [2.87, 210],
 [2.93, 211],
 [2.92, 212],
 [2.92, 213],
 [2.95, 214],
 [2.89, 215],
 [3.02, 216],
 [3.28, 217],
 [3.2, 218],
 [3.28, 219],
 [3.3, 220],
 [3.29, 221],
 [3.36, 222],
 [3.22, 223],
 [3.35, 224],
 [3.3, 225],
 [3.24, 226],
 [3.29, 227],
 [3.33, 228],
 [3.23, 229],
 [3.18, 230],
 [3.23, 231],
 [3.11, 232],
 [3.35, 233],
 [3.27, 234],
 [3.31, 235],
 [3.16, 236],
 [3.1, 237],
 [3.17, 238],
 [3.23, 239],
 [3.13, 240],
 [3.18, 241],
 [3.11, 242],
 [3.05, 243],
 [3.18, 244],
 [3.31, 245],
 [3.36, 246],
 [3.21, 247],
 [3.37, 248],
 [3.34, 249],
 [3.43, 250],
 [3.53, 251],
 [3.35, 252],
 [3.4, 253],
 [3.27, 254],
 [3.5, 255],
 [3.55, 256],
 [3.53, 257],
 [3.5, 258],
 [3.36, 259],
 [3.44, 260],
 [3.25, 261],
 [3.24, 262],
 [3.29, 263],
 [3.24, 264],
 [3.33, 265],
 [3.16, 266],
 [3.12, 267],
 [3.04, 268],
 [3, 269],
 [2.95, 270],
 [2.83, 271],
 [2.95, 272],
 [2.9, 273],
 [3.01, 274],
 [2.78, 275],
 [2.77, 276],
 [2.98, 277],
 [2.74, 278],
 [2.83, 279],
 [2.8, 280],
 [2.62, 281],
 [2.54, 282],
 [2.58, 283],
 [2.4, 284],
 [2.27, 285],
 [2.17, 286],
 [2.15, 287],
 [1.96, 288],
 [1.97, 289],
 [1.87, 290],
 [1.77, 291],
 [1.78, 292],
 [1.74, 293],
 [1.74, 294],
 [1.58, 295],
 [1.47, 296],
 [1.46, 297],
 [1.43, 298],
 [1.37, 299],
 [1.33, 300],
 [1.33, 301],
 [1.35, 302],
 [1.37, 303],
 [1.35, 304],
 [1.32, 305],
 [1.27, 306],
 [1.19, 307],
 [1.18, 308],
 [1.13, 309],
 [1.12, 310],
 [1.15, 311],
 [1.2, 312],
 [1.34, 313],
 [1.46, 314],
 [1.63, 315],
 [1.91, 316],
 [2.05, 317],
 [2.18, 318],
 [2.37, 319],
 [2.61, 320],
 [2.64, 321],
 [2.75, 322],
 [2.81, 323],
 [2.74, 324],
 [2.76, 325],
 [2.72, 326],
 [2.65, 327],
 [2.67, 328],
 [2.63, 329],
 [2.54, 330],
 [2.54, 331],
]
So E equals 37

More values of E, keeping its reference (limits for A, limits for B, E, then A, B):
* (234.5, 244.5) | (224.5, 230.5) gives 10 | 235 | 225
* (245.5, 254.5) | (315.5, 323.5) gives 70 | 246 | 316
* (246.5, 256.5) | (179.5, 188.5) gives 67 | 247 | 180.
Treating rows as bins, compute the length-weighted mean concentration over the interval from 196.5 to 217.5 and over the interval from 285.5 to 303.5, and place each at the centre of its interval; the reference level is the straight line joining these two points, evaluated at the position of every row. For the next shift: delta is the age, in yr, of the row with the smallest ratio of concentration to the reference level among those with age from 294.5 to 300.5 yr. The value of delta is 300 yr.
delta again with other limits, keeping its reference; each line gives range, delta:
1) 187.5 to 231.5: 195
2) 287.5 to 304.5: 300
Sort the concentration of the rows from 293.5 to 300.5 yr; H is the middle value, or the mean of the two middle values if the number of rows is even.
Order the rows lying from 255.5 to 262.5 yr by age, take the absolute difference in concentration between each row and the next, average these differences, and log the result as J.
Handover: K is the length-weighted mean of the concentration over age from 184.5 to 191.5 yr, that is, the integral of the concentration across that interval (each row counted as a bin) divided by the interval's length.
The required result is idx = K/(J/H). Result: 56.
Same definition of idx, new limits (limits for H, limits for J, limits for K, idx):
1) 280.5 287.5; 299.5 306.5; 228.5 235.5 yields 333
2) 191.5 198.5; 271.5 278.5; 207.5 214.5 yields 55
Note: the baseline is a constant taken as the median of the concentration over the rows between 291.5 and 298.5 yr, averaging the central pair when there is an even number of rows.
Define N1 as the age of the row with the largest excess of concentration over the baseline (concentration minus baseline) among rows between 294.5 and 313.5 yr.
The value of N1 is 295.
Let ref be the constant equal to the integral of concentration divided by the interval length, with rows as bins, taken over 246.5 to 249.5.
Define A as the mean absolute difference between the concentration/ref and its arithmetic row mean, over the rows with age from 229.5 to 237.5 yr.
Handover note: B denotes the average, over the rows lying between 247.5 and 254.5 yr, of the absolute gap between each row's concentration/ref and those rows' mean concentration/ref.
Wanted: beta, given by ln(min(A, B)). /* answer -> -4.02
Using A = 0.023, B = 0.018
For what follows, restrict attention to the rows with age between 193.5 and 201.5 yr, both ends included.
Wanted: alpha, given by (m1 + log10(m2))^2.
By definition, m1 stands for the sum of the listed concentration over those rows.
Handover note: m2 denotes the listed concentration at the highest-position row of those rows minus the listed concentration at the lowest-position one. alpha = 427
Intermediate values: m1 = 22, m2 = 0.09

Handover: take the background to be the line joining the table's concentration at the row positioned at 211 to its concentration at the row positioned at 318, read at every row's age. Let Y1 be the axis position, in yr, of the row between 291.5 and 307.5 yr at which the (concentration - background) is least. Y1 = 307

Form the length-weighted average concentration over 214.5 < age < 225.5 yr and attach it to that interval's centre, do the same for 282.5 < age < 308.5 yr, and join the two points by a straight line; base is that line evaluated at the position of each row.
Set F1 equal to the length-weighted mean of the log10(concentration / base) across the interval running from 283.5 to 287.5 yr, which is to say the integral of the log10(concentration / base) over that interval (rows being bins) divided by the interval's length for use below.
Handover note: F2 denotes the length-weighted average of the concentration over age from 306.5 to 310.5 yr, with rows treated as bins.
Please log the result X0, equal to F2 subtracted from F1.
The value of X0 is -1.1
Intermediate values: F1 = 0.08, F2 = 1.2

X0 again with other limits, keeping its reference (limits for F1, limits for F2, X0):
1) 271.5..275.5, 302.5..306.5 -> -1.2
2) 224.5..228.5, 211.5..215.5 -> -2.9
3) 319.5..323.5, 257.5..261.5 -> -3.0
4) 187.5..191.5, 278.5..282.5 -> -2.8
